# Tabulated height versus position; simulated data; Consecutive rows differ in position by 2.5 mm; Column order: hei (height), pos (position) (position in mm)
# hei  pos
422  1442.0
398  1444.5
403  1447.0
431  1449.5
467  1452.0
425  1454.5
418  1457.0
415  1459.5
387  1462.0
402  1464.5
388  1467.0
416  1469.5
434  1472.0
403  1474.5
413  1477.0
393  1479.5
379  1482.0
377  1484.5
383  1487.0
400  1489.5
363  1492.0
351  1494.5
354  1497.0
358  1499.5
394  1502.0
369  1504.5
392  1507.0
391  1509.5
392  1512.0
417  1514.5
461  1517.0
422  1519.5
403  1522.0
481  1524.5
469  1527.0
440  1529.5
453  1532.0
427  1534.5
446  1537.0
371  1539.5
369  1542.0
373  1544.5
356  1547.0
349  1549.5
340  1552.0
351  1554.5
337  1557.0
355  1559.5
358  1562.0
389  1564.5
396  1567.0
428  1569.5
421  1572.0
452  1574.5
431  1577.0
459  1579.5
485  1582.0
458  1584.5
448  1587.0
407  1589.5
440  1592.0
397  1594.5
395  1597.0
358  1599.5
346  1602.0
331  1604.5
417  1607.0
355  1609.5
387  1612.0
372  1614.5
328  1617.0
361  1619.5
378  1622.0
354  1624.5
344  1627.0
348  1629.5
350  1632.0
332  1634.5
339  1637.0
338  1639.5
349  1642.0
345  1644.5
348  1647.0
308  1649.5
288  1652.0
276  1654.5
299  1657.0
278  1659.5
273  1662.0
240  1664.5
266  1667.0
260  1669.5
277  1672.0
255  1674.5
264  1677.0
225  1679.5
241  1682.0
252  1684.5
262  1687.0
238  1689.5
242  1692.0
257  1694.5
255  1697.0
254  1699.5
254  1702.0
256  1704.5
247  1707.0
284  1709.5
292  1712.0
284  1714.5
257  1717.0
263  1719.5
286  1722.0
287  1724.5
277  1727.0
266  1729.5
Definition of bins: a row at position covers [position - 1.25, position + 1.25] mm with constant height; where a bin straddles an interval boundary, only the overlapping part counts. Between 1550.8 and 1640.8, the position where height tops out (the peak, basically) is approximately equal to 1582.0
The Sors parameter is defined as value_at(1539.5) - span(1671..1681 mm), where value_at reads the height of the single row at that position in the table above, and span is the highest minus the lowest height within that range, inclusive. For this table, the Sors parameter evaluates 319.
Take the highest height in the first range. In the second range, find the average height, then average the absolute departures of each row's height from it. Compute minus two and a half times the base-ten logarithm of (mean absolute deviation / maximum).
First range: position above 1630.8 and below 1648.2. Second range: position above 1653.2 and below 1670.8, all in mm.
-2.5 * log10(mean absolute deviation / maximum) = 3.6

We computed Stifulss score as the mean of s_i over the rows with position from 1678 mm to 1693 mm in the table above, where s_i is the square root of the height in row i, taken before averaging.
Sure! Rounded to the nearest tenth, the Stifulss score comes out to 15.6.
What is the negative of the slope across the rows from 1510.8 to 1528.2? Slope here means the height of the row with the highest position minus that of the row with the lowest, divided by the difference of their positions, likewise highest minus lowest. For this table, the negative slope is -5.1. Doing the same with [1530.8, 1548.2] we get 6.5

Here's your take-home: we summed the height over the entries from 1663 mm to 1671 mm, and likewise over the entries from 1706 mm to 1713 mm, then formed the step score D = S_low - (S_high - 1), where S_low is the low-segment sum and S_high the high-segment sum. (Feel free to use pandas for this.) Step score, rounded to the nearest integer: -56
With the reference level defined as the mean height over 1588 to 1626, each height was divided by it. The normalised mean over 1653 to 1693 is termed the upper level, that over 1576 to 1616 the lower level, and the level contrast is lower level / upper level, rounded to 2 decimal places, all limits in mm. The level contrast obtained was 1.56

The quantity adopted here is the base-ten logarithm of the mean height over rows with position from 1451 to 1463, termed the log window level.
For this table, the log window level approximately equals 2.63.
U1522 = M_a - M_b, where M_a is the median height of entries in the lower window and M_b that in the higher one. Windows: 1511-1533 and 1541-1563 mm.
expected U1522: 85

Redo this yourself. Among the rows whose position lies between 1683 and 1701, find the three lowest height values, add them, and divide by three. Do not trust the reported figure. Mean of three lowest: 244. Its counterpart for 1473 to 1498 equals 356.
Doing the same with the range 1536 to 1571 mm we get 342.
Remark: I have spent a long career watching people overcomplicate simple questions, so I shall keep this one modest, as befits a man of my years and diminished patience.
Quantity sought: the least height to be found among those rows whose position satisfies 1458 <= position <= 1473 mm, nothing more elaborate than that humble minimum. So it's 387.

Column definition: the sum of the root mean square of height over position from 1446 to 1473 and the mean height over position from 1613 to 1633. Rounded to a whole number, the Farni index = 772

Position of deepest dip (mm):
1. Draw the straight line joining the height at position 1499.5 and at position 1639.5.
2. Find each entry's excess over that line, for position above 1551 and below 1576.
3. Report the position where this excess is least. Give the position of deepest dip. 1557.0 mm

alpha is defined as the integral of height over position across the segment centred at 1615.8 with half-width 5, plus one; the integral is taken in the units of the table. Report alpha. 3621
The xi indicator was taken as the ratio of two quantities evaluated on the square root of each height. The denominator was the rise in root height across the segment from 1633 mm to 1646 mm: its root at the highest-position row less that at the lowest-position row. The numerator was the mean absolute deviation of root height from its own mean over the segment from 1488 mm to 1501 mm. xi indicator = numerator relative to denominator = 1.0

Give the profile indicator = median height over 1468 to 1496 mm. 393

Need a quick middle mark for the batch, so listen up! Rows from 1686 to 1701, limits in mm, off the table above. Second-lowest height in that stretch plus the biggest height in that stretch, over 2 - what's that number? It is 252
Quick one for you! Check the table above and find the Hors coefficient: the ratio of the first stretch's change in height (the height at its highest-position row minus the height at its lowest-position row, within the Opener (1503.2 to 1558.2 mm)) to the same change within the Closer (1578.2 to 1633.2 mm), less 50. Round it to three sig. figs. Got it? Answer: -49.7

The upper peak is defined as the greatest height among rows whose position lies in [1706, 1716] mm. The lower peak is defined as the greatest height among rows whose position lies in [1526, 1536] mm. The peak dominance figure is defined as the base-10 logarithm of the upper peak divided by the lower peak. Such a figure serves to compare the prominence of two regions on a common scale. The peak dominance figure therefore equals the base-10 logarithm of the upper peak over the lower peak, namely -0.206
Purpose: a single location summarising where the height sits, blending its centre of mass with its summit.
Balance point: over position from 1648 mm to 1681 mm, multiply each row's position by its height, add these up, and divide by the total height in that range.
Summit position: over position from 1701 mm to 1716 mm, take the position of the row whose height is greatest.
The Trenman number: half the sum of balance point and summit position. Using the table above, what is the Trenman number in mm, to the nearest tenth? 1688.0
